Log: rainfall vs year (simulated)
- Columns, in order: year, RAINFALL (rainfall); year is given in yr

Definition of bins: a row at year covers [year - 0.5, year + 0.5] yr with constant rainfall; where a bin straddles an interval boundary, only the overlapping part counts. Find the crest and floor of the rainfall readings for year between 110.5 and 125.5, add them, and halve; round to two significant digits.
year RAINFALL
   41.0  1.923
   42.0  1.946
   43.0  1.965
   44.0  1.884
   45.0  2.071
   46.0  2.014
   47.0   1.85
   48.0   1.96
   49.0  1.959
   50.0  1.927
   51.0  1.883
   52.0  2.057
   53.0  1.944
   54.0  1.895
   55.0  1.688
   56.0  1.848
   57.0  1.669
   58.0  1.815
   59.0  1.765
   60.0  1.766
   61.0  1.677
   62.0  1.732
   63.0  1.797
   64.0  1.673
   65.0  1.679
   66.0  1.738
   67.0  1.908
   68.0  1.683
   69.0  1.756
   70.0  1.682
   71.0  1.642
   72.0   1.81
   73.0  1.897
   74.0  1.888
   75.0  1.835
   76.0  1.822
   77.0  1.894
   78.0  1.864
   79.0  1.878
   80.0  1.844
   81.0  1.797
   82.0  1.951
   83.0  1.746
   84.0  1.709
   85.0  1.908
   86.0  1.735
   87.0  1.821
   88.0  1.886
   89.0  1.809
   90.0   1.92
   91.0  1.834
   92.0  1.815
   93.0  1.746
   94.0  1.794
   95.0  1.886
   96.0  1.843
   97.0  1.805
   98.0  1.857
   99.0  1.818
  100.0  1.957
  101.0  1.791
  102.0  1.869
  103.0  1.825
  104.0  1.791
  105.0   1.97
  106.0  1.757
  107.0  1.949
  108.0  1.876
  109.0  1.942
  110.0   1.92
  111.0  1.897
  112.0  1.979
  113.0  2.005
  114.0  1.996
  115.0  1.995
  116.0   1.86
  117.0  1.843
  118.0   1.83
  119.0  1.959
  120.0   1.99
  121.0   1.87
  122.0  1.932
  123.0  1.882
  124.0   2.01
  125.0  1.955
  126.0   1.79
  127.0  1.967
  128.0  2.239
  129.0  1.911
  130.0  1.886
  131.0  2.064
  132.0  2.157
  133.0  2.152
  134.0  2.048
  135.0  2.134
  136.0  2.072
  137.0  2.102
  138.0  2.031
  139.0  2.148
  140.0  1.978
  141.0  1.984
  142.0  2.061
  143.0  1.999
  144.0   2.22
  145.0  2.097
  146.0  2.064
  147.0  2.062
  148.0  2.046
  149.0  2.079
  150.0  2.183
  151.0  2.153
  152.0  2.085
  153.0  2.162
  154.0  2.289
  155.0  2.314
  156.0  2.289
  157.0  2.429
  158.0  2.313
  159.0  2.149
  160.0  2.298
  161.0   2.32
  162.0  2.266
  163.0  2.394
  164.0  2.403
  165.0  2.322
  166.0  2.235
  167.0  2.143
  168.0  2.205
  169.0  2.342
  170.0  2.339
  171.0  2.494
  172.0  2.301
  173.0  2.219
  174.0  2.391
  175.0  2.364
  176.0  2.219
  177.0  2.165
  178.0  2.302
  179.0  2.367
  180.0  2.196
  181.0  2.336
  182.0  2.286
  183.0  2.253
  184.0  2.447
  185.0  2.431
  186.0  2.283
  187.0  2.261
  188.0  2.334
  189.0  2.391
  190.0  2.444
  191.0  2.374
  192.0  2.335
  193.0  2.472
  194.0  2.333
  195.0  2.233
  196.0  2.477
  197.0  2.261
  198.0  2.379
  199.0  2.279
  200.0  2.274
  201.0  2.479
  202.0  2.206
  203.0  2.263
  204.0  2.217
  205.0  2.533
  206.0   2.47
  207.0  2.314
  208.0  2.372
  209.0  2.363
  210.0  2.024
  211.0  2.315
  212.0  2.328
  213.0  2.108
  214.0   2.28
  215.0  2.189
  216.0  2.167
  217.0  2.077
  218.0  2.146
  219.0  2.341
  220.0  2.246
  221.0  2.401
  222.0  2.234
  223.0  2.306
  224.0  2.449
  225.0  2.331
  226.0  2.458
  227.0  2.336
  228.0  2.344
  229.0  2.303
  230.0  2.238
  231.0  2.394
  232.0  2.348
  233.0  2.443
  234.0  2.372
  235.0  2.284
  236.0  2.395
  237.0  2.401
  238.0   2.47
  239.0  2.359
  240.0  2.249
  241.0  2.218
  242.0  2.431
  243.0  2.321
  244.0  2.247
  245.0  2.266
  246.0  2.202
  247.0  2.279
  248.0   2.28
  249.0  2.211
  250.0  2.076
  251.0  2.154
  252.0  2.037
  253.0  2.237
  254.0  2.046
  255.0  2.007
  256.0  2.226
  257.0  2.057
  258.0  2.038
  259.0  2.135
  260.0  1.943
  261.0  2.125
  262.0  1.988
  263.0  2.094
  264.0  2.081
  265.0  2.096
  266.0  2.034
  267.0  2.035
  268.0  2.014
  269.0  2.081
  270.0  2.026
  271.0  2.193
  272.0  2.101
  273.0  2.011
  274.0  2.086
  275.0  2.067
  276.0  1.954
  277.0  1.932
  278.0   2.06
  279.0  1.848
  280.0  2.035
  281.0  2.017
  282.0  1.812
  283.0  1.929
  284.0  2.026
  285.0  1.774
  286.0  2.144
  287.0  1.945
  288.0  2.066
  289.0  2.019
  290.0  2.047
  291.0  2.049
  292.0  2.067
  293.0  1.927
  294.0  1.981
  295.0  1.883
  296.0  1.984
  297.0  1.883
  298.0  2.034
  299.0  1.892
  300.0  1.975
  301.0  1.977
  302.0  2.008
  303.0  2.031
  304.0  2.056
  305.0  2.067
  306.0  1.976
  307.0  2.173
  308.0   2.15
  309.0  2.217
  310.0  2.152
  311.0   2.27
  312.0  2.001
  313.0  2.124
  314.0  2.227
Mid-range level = 1.9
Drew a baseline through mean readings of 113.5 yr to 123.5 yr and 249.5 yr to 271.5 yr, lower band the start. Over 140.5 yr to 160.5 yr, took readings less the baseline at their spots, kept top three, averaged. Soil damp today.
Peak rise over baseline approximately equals 0.39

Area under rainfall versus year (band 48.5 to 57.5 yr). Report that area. 16.9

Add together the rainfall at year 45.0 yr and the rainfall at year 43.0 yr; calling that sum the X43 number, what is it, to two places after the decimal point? 4.04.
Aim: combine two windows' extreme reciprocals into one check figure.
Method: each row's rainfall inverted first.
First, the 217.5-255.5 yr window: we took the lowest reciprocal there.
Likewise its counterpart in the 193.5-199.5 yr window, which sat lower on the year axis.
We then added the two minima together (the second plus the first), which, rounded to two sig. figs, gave 0.81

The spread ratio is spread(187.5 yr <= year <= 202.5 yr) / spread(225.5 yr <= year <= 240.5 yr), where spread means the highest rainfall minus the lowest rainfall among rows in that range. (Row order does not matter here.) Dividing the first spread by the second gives 1.2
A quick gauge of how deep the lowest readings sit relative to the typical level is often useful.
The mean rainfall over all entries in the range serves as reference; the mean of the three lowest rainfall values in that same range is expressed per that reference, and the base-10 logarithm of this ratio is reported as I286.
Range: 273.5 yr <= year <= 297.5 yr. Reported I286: -0.039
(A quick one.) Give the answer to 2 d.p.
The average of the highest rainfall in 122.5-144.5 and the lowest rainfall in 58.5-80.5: 1.94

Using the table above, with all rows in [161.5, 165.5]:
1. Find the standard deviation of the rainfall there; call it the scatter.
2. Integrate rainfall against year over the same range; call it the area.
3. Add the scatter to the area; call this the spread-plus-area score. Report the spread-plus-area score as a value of 9.4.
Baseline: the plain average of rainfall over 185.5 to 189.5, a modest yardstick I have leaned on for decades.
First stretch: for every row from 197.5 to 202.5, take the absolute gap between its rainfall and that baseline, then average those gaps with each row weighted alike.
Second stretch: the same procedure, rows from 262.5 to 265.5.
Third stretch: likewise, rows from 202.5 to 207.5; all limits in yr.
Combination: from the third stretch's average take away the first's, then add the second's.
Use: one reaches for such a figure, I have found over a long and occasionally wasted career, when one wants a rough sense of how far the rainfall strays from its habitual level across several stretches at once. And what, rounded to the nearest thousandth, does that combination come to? 0.249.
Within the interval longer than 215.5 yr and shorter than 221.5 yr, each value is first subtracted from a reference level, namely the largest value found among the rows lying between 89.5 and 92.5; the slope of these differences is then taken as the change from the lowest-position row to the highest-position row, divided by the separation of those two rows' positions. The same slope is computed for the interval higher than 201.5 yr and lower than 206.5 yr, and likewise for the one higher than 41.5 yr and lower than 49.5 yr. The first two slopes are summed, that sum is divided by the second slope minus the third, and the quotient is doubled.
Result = 3.5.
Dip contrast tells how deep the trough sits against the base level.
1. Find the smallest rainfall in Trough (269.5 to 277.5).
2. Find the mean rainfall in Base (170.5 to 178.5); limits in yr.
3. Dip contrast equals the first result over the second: 0.84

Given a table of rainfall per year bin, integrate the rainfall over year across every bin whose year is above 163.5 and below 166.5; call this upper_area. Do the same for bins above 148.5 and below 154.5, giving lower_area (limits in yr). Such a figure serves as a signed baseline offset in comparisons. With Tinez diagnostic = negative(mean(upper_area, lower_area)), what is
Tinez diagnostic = -10.0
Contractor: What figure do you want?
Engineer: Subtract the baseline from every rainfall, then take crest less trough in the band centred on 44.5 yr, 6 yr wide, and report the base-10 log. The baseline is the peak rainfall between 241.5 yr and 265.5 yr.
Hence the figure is -0.66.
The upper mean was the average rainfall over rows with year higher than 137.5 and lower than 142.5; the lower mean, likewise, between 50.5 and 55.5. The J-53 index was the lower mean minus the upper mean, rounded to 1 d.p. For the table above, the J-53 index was -0.1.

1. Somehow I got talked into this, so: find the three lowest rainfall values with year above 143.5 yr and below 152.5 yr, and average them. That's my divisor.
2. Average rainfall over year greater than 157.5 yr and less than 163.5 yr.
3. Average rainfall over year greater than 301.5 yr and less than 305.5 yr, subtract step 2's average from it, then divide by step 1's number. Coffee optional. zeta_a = -0.12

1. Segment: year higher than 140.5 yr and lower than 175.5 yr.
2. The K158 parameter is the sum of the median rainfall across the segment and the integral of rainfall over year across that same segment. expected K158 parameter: 80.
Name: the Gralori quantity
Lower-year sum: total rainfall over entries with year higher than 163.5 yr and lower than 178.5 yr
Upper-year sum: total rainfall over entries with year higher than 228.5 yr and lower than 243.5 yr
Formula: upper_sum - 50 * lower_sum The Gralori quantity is -1687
